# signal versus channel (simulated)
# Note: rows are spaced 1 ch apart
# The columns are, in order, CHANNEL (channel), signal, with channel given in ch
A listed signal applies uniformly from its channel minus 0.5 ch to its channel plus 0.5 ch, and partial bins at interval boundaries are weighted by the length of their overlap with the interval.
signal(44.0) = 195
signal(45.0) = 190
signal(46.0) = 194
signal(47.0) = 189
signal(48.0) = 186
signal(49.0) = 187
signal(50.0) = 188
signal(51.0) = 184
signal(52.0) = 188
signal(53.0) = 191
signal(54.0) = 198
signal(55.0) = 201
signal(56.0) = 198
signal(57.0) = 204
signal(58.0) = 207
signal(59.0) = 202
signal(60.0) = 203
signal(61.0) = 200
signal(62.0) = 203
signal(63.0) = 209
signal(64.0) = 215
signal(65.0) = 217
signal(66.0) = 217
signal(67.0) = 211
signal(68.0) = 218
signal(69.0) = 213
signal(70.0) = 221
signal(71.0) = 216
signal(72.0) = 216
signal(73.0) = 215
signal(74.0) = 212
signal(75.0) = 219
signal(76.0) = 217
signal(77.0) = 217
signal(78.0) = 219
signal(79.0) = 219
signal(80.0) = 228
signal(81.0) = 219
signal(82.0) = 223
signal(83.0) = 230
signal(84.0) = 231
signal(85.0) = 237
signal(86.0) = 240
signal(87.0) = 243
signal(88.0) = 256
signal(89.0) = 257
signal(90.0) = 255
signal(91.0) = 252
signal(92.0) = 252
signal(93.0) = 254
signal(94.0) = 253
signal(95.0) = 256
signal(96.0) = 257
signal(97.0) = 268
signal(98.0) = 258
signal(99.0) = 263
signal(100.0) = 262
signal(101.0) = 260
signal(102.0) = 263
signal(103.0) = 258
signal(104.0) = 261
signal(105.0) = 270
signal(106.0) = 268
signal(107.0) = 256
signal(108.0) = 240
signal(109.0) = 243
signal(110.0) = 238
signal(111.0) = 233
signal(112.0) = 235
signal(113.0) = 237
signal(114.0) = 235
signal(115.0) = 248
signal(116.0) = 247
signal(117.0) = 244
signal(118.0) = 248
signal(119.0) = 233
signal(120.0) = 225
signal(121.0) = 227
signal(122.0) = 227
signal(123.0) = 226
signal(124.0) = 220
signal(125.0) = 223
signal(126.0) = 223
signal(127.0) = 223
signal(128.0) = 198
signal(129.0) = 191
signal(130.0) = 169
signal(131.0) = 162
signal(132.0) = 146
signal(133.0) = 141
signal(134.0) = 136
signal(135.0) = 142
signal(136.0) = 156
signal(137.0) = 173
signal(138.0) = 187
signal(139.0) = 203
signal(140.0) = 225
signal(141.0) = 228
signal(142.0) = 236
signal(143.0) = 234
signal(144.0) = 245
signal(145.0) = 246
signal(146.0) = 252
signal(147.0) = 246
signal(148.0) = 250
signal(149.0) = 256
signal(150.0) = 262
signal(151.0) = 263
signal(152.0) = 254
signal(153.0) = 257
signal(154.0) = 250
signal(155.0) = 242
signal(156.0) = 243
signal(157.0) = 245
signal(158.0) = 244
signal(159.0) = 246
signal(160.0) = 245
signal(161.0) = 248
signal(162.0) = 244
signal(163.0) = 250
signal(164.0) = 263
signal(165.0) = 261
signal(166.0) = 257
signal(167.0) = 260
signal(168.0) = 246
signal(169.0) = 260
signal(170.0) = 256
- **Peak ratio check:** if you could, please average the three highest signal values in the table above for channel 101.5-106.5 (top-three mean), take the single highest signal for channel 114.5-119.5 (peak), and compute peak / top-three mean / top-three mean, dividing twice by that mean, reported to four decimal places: 0.0035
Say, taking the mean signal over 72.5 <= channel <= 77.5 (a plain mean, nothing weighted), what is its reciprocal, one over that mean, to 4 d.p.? 0.0046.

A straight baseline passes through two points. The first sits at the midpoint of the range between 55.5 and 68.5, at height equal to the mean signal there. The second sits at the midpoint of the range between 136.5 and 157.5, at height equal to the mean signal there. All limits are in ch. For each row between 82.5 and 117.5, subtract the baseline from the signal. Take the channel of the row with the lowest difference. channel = 111.0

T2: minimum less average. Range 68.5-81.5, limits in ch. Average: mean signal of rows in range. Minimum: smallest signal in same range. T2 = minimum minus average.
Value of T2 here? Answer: -6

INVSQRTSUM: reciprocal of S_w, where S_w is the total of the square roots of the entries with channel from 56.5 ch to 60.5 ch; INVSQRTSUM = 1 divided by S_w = 0.018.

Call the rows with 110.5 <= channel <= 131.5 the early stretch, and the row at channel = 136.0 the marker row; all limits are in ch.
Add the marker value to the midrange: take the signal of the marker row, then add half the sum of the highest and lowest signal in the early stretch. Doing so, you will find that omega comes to 361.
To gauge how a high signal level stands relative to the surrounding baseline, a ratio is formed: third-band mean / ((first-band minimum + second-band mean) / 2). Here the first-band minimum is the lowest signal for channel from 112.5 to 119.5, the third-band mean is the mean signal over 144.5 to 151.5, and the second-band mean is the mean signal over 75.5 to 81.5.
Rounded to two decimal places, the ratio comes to 1.12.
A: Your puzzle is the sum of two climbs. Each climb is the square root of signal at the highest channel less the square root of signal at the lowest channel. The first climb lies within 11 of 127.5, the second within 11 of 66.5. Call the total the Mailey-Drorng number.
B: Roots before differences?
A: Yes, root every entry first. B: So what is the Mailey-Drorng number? -1.3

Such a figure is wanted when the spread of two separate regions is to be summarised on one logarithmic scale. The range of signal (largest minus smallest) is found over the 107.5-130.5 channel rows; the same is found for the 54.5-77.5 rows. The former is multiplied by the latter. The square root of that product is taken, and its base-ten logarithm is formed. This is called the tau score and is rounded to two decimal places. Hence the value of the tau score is 1.63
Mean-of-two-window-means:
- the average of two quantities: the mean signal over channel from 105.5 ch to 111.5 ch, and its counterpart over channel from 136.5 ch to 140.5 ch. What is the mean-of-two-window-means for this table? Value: 222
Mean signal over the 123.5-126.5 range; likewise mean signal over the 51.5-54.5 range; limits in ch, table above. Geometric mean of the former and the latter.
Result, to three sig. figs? 207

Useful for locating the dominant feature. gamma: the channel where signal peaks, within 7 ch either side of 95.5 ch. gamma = 97.0 ch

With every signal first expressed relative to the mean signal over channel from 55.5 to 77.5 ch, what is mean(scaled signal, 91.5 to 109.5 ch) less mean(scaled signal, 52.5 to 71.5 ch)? 0.24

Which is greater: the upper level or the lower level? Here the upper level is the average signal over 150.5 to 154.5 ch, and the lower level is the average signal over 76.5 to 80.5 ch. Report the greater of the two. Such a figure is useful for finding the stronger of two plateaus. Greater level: 256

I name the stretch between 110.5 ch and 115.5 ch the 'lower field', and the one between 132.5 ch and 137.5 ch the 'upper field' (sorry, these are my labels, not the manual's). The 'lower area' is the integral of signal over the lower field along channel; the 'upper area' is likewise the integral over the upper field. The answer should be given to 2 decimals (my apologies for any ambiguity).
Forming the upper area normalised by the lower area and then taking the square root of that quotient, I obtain 0.79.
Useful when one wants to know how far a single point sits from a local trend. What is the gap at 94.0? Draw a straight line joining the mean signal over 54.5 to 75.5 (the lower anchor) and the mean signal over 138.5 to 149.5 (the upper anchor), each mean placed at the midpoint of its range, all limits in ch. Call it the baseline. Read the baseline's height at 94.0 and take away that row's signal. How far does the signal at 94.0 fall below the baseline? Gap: -32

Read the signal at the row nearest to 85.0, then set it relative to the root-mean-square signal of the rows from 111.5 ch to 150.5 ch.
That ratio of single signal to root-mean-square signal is 1.08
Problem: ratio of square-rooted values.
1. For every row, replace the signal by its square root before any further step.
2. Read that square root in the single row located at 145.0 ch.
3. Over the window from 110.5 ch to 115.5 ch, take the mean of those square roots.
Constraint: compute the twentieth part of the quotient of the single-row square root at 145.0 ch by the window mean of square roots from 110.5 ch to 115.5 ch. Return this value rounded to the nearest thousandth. 0.051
